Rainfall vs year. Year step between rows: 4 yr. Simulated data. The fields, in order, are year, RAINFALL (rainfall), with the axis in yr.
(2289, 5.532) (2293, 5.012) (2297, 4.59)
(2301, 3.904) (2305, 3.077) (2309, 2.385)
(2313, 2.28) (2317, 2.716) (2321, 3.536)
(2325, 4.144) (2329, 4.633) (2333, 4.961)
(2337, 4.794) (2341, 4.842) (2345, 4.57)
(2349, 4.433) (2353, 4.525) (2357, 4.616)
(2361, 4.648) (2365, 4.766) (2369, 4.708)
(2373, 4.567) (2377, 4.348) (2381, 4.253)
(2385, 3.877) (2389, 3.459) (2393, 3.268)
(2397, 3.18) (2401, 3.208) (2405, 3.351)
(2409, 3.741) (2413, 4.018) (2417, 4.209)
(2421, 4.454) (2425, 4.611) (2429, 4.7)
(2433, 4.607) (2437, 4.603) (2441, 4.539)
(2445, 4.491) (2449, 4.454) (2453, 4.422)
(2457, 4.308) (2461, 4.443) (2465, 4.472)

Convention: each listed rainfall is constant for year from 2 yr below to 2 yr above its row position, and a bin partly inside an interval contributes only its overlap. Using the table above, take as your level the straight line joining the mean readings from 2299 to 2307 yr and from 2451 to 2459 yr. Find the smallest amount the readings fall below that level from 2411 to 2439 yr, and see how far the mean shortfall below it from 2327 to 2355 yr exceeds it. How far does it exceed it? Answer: -0.49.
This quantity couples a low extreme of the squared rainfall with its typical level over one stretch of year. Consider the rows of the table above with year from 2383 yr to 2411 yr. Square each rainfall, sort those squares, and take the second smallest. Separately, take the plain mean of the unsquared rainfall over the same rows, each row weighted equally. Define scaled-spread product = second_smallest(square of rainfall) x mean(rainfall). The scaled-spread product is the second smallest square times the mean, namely 35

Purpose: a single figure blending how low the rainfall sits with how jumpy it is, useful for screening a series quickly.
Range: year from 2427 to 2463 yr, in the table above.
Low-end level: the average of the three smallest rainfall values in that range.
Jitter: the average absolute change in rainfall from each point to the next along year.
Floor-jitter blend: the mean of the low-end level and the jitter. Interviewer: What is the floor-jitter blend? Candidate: 2.23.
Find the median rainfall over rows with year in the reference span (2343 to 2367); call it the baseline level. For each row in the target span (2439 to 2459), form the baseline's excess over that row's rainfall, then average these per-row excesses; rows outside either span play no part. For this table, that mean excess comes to 0.15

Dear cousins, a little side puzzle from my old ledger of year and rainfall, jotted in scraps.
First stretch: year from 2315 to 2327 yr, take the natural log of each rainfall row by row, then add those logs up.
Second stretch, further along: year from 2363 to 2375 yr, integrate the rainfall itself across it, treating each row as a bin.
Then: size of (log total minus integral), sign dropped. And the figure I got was 52.5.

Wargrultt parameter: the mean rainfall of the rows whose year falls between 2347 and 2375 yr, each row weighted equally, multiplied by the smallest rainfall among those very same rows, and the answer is 20.4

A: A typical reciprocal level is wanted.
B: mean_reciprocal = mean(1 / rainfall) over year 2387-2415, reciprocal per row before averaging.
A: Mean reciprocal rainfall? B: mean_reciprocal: 0.291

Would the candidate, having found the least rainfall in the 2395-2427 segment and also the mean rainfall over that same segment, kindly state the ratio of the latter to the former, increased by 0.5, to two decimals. 1.71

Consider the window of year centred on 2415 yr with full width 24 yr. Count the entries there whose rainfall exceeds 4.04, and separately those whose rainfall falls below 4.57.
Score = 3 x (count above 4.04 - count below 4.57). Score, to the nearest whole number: -6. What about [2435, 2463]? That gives 3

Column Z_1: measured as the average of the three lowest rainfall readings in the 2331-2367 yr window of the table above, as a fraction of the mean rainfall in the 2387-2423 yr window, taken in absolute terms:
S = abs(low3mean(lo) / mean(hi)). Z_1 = 1.23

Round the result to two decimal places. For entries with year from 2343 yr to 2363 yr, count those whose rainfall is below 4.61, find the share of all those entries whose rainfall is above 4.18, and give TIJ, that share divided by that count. 0.33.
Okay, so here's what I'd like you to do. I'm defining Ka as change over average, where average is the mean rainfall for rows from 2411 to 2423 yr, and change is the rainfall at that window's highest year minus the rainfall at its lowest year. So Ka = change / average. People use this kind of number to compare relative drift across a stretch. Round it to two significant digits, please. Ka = 0.10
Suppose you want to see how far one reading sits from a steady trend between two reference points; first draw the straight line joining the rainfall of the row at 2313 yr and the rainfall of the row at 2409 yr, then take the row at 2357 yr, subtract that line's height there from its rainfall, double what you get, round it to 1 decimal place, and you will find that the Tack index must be 3.3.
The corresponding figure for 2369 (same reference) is 3.2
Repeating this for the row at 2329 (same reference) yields 4.2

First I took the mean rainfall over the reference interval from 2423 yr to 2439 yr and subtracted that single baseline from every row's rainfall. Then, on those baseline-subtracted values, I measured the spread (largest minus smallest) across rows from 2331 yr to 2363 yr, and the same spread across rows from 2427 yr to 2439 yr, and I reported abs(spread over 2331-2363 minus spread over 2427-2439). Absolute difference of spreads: 0.4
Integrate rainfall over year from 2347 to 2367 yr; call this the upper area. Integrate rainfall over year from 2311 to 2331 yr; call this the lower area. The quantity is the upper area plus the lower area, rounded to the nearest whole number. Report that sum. 161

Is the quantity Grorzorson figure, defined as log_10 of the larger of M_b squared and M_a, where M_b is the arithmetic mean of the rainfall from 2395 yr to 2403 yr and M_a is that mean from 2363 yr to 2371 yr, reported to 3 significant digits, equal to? 1.01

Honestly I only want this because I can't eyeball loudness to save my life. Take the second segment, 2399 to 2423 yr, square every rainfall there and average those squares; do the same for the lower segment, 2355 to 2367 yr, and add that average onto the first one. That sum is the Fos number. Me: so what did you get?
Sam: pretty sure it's 37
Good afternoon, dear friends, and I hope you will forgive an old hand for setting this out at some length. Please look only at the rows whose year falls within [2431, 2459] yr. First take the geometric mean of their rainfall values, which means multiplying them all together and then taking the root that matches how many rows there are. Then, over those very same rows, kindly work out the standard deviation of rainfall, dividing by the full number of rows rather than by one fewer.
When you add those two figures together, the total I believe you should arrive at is 4.59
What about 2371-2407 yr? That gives 4.20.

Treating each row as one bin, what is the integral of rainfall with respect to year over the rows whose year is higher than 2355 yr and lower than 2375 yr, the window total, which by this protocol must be 93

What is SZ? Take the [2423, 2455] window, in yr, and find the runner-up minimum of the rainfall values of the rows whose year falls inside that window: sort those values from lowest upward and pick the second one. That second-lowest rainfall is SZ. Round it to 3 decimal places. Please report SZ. 4.454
